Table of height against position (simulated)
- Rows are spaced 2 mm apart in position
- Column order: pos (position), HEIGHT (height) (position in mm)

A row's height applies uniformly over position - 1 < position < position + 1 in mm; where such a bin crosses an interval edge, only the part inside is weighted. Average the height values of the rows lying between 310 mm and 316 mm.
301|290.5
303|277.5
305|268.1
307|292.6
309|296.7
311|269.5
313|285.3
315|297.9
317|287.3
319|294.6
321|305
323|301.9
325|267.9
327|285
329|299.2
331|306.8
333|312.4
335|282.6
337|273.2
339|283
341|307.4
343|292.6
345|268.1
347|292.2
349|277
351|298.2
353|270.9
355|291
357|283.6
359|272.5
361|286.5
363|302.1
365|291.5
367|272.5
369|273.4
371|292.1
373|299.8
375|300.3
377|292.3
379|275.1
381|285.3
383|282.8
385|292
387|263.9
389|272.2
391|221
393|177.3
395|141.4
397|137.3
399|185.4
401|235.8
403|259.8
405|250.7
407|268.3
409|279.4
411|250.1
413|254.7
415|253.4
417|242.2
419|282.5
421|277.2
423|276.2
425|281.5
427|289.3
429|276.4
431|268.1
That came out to 284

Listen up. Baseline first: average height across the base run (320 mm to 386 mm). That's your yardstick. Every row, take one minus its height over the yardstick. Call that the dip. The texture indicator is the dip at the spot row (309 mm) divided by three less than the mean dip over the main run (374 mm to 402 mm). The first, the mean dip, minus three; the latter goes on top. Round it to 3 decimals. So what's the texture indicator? 0.010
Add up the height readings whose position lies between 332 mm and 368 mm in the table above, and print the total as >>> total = 5157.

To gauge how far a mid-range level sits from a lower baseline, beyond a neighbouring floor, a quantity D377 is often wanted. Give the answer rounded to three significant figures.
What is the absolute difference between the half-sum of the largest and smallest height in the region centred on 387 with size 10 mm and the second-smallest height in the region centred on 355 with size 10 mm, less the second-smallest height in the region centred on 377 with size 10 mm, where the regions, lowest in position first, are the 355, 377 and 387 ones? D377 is -269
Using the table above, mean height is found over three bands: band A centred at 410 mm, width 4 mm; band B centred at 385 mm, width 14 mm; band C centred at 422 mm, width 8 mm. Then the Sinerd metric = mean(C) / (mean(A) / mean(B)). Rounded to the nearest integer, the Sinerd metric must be 285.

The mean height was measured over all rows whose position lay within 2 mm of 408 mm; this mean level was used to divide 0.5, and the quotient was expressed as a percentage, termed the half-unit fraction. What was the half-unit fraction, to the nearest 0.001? 0.183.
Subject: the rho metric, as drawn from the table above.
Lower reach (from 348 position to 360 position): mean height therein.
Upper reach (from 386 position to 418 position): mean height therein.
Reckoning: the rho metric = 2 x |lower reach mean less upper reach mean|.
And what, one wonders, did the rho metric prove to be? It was 103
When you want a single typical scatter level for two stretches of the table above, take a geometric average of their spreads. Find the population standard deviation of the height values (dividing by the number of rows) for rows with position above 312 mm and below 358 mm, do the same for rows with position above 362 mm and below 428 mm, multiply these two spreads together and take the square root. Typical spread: 23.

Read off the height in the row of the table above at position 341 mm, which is 307.4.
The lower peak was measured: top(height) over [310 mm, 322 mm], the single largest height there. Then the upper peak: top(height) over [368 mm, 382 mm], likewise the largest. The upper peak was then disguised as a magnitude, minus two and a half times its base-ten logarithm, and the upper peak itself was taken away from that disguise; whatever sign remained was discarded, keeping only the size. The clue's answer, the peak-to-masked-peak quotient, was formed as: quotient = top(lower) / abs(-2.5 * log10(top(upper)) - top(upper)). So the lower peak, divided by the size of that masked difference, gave 1.00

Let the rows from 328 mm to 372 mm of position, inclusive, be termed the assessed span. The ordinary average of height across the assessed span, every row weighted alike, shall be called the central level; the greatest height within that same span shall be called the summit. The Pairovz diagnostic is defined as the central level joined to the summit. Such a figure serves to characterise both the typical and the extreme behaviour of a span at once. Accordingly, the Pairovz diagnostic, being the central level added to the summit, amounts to 600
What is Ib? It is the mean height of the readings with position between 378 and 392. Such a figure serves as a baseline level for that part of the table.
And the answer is 270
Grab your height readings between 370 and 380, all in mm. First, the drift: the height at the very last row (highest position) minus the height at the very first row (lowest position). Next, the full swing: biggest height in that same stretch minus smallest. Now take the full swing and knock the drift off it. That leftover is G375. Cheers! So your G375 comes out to 42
